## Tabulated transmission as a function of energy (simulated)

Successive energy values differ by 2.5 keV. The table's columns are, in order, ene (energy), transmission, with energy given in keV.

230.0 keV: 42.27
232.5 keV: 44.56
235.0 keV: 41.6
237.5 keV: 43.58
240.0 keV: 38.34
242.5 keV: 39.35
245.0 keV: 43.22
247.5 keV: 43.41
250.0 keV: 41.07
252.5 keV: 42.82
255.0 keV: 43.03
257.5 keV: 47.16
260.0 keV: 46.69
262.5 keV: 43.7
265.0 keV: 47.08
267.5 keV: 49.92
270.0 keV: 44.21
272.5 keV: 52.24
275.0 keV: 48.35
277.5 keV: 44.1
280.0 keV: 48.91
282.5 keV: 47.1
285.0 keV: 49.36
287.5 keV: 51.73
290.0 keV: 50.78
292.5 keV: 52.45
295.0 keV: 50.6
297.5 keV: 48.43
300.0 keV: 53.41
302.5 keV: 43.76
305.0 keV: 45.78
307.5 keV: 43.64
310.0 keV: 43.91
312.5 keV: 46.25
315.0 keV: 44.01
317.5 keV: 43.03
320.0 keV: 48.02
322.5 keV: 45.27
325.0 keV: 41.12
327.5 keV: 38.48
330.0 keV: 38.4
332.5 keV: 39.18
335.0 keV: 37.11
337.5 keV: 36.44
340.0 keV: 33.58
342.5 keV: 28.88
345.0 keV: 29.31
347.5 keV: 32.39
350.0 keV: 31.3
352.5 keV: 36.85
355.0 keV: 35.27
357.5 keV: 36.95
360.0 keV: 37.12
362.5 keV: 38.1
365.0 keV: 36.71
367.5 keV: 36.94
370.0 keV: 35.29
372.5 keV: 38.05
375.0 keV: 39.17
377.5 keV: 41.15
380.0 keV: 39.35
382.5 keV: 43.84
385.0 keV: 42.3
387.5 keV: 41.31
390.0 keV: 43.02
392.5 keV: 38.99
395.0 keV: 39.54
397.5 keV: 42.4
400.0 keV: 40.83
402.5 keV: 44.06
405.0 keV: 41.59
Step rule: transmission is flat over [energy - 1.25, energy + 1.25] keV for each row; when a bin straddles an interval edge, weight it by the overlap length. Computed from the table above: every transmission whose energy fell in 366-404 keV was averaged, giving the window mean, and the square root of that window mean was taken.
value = 6.36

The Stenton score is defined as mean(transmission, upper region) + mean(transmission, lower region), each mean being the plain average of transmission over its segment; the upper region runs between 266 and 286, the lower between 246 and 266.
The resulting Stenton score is 92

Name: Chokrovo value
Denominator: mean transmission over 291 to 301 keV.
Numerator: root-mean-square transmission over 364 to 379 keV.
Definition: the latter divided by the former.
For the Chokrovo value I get 0.74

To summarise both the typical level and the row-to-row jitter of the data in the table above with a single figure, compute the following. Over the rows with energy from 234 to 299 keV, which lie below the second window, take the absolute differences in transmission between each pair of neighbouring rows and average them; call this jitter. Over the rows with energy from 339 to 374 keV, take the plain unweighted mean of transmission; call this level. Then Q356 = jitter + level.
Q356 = 37.6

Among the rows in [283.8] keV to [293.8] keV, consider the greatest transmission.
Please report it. 52.45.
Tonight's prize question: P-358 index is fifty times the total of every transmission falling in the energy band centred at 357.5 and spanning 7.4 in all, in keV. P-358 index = 5467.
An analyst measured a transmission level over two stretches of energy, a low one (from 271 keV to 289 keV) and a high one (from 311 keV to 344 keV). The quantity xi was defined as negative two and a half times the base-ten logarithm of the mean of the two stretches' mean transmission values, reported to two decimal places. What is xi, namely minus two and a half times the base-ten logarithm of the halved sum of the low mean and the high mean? -4.12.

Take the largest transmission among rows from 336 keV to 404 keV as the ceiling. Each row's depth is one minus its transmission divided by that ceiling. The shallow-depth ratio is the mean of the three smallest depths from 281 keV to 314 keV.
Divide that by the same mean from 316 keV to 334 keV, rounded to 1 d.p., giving 6.1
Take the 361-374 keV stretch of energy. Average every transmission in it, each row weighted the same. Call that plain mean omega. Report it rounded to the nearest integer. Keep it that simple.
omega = 37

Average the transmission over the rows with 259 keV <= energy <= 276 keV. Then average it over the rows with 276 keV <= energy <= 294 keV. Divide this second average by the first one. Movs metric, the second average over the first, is 1.04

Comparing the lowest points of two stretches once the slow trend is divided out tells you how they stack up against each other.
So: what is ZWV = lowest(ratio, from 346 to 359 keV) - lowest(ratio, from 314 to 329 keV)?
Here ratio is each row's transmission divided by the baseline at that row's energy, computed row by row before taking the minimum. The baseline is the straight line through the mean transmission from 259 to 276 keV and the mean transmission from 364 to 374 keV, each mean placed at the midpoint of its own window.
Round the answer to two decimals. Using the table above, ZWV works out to -0.13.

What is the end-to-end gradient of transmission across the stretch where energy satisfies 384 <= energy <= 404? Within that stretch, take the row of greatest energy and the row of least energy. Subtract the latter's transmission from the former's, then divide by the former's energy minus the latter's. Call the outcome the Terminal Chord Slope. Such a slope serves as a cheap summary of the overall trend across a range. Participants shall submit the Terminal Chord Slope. 0.10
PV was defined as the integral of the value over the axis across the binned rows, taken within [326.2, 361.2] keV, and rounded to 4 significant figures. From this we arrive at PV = 1228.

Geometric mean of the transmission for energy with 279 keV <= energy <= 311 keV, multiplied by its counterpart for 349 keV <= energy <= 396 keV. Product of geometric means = 1855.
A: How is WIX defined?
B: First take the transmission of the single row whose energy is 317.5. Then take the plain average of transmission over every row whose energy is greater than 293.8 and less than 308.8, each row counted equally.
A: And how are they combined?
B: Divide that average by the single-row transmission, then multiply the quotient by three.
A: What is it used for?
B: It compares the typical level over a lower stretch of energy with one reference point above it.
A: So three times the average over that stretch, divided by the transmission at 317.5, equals 3.3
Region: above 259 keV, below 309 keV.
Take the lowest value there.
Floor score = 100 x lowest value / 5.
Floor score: 873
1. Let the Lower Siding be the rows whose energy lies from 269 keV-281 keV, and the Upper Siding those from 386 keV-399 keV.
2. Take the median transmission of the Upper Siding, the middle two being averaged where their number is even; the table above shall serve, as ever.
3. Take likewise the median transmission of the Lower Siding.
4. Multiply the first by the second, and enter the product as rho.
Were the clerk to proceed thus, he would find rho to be 1997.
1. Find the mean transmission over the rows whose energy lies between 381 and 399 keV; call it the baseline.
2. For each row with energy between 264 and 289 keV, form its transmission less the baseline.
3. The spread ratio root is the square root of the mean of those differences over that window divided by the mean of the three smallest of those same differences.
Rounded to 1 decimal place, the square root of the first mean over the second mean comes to 1.4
